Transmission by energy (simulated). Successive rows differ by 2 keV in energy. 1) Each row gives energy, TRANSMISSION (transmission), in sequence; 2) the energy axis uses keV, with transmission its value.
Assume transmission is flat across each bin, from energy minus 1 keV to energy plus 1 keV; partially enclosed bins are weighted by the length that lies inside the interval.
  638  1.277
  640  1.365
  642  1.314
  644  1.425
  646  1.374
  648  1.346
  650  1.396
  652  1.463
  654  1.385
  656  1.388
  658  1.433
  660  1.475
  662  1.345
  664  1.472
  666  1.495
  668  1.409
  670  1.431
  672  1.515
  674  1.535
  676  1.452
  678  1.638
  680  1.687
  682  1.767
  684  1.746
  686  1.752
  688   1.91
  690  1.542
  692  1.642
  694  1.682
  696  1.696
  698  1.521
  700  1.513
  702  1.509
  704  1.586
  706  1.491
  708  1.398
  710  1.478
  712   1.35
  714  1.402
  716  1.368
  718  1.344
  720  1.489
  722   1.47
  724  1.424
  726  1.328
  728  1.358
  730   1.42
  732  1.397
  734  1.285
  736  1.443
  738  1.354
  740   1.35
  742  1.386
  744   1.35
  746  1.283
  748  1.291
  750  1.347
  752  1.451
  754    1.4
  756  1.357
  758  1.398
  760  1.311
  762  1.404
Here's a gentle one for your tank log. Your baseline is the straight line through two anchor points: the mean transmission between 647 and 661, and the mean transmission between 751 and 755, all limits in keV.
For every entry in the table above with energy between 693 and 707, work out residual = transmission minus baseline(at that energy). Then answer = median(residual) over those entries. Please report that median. 0.10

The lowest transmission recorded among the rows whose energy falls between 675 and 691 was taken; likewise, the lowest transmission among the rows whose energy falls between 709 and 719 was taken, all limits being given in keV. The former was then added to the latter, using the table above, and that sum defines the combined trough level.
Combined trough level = 2.80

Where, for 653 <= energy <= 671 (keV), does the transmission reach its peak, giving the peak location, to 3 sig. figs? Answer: 666 keV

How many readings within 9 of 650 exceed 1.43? 2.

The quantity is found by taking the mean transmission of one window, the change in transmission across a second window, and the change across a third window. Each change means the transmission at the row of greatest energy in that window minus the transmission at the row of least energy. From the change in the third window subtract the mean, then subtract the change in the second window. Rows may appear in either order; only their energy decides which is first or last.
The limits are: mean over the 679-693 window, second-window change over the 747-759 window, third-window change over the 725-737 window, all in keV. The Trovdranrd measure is -1.71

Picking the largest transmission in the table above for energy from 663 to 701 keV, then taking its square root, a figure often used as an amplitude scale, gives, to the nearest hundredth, 1.38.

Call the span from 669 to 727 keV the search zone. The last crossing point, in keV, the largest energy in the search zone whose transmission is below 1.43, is 726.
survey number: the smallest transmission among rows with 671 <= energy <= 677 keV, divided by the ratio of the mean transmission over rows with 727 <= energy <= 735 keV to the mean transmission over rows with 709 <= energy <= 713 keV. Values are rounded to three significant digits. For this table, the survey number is 1.50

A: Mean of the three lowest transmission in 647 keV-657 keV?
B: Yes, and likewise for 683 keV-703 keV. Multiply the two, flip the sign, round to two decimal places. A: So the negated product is -2.08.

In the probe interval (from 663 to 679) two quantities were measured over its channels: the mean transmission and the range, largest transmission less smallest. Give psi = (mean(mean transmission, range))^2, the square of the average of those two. 0.74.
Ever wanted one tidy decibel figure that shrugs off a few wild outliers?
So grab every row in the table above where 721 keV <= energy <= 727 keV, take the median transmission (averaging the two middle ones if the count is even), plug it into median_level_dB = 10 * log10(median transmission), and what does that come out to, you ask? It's 1.54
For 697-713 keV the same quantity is 1.76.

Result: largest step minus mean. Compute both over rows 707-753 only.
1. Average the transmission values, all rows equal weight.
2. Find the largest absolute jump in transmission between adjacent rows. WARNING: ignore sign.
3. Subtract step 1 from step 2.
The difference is -1.22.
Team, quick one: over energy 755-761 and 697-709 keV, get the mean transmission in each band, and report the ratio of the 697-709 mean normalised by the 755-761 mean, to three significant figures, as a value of 1.11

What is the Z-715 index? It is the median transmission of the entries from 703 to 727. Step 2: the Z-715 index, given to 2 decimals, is 1.41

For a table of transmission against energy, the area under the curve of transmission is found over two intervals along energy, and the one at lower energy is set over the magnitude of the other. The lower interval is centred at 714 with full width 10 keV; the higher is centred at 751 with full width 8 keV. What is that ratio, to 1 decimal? 1.3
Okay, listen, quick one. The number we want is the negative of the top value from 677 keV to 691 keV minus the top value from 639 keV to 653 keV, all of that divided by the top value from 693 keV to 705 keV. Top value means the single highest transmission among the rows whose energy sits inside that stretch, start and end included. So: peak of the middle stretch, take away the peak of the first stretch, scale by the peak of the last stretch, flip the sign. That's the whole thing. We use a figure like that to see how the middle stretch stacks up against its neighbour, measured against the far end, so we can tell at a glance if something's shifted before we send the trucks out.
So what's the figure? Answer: -0.26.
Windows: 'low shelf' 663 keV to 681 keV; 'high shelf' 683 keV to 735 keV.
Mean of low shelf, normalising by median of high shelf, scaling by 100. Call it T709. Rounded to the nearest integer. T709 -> 102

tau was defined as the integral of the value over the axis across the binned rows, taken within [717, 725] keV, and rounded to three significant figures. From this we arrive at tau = 11.5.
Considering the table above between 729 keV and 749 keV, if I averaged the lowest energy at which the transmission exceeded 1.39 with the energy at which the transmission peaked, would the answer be 733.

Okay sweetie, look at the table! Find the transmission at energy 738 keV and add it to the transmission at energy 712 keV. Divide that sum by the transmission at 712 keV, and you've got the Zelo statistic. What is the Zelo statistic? 2.00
